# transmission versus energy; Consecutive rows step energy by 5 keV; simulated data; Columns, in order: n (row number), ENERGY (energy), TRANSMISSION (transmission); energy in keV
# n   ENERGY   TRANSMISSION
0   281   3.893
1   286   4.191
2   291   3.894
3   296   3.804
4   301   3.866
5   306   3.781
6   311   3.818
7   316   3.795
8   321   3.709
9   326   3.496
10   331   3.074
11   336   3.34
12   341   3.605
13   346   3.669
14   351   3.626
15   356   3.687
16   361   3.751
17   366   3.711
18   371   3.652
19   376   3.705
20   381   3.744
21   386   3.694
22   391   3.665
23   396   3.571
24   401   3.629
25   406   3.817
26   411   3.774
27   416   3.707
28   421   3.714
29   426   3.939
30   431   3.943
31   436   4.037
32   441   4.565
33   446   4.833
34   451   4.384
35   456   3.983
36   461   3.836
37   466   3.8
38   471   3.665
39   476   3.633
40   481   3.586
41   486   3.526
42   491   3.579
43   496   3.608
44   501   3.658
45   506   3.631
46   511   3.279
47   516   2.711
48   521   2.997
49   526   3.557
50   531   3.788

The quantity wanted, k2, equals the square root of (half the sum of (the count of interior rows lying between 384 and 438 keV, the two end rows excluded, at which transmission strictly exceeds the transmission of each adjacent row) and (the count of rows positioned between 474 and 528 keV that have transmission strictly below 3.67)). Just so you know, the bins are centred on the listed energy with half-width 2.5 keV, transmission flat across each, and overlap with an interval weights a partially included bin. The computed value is 2.45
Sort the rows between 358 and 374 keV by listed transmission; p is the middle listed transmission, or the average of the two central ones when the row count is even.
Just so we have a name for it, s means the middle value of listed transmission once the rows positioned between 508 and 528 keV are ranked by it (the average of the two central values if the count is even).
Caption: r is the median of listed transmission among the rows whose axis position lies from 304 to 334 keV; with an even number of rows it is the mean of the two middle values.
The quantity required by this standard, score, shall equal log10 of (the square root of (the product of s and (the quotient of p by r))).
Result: 0.246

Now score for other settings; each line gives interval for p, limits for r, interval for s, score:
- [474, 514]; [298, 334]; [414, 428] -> 0.274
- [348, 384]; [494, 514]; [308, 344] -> 0.284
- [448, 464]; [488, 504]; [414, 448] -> 0.319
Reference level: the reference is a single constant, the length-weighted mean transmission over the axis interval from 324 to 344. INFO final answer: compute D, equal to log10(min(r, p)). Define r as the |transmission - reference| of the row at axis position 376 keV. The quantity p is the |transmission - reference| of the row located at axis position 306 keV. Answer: -0.5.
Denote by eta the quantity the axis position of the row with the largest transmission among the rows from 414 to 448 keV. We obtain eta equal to 446 keV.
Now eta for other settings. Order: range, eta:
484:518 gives 501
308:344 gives 311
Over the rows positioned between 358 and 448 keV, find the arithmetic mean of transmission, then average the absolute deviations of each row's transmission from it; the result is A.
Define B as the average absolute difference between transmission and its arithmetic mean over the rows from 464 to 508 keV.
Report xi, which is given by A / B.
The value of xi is 4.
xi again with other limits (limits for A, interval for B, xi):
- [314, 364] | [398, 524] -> 1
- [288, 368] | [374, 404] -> 3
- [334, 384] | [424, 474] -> 0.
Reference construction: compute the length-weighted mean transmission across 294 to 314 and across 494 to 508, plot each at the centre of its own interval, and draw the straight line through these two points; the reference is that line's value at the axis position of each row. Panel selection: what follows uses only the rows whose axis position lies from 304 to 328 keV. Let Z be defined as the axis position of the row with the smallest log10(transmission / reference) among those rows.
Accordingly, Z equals 326 keV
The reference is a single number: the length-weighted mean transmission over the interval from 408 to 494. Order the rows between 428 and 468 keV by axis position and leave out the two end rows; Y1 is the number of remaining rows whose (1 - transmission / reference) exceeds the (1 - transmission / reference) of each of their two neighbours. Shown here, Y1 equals 0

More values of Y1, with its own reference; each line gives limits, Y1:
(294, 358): 3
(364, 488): 3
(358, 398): 1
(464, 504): 1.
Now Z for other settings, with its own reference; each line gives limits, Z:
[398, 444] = 401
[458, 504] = 486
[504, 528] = 516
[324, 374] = 331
